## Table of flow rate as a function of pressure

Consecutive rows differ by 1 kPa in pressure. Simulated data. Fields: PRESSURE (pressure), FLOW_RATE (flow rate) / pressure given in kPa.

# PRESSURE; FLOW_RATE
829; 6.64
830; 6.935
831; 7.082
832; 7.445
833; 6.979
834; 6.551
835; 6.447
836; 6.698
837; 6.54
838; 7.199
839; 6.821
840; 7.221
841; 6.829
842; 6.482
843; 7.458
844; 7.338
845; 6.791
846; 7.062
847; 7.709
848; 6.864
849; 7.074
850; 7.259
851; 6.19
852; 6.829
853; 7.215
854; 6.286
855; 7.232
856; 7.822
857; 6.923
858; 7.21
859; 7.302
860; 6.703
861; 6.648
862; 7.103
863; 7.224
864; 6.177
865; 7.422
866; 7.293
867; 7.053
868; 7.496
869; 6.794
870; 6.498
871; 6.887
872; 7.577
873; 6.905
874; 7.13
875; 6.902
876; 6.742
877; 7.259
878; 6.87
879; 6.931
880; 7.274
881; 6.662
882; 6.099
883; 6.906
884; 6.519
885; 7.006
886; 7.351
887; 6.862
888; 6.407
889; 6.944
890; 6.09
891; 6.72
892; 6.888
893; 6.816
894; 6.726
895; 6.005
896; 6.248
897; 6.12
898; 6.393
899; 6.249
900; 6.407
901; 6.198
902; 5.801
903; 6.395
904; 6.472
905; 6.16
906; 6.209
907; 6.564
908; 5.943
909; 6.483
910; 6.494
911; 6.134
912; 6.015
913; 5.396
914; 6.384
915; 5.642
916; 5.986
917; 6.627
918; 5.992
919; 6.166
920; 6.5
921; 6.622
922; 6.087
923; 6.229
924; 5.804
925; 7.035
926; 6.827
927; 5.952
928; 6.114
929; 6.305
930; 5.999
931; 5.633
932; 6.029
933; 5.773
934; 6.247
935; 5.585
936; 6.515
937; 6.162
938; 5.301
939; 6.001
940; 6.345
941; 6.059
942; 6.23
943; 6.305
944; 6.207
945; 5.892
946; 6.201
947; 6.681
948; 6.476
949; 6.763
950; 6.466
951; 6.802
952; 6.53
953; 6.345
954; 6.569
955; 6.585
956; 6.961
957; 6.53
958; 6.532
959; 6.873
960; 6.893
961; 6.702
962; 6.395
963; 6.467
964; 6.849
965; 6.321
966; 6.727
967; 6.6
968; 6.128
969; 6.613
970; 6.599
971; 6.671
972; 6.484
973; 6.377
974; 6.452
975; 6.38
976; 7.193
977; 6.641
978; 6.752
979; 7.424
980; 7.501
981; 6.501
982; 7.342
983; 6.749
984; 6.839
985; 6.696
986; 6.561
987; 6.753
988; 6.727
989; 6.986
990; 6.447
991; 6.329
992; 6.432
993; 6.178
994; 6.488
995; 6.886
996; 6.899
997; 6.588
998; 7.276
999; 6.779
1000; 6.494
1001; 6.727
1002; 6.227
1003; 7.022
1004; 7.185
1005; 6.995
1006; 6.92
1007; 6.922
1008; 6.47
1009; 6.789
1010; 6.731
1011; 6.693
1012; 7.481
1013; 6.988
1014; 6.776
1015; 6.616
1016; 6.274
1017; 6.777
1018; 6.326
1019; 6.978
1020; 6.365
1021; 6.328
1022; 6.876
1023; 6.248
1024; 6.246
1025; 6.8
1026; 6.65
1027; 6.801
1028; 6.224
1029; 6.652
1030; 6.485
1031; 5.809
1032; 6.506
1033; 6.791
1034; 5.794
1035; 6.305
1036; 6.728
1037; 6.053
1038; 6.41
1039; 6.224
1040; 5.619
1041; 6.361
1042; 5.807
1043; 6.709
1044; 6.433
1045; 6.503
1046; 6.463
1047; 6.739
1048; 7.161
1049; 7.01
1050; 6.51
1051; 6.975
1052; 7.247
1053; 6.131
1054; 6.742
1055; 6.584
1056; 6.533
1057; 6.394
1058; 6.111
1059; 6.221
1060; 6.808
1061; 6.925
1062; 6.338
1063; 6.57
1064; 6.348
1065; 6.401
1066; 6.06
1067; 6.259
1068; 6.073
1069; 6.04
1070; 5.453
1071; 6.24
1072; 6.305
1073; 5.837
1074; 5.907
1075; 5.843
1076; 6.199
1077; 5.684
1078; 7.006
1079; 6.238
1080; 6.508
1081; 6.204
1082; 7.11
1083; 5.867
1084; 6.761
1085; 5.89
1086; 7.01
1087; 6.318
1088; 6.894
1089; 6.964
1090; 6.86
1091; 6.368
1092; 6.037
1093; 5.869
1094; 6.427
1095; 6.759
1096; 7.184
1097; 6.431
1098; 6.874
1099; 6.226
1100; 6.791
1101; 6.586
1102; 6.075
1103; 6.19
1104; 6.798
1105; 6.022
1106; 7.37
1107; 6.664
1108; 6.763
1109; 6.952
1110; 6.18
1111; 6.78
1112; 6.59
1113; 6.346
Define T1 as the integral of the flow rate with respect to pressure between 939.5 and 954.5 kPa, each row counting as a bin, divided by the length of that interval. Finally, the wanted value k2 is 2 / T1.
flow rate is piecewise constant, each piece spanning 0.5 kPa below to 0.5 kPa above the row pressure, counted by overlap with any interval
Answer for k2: 0.313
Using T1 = 6.4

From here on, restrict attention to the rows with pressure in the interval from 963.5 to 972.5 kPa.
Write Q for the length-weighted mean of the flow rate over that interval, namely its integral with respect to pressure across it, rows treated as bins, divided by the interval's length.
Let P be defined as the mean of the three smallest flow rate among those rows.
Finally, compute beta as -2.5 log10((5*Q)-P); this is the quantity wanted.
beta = -3.56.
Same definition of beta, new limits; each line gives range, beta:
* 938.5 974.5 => -3.56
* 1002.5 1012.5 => -3.62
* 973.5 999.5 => -3.60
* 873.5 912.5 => -3.57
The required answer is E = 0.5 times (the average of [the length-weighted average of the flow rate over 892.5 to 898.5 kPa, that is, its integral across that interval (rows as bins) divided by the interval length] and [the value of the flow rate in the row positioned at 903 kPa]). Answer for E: 3.19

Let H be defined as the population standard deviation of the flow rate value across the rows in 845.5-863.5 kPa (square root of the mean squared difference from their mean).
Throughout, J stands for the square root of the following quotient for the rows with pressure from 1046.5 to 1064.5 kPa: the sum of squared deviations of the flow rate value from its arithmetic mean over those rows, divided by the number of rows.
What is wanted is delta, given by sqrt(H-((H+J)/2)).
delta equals 0.19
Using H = 0.41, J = 0.334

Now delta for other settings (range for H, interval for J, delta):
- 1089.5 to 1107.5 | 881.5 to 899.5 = 0.12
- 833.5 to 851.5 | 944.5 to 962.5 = 0.26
